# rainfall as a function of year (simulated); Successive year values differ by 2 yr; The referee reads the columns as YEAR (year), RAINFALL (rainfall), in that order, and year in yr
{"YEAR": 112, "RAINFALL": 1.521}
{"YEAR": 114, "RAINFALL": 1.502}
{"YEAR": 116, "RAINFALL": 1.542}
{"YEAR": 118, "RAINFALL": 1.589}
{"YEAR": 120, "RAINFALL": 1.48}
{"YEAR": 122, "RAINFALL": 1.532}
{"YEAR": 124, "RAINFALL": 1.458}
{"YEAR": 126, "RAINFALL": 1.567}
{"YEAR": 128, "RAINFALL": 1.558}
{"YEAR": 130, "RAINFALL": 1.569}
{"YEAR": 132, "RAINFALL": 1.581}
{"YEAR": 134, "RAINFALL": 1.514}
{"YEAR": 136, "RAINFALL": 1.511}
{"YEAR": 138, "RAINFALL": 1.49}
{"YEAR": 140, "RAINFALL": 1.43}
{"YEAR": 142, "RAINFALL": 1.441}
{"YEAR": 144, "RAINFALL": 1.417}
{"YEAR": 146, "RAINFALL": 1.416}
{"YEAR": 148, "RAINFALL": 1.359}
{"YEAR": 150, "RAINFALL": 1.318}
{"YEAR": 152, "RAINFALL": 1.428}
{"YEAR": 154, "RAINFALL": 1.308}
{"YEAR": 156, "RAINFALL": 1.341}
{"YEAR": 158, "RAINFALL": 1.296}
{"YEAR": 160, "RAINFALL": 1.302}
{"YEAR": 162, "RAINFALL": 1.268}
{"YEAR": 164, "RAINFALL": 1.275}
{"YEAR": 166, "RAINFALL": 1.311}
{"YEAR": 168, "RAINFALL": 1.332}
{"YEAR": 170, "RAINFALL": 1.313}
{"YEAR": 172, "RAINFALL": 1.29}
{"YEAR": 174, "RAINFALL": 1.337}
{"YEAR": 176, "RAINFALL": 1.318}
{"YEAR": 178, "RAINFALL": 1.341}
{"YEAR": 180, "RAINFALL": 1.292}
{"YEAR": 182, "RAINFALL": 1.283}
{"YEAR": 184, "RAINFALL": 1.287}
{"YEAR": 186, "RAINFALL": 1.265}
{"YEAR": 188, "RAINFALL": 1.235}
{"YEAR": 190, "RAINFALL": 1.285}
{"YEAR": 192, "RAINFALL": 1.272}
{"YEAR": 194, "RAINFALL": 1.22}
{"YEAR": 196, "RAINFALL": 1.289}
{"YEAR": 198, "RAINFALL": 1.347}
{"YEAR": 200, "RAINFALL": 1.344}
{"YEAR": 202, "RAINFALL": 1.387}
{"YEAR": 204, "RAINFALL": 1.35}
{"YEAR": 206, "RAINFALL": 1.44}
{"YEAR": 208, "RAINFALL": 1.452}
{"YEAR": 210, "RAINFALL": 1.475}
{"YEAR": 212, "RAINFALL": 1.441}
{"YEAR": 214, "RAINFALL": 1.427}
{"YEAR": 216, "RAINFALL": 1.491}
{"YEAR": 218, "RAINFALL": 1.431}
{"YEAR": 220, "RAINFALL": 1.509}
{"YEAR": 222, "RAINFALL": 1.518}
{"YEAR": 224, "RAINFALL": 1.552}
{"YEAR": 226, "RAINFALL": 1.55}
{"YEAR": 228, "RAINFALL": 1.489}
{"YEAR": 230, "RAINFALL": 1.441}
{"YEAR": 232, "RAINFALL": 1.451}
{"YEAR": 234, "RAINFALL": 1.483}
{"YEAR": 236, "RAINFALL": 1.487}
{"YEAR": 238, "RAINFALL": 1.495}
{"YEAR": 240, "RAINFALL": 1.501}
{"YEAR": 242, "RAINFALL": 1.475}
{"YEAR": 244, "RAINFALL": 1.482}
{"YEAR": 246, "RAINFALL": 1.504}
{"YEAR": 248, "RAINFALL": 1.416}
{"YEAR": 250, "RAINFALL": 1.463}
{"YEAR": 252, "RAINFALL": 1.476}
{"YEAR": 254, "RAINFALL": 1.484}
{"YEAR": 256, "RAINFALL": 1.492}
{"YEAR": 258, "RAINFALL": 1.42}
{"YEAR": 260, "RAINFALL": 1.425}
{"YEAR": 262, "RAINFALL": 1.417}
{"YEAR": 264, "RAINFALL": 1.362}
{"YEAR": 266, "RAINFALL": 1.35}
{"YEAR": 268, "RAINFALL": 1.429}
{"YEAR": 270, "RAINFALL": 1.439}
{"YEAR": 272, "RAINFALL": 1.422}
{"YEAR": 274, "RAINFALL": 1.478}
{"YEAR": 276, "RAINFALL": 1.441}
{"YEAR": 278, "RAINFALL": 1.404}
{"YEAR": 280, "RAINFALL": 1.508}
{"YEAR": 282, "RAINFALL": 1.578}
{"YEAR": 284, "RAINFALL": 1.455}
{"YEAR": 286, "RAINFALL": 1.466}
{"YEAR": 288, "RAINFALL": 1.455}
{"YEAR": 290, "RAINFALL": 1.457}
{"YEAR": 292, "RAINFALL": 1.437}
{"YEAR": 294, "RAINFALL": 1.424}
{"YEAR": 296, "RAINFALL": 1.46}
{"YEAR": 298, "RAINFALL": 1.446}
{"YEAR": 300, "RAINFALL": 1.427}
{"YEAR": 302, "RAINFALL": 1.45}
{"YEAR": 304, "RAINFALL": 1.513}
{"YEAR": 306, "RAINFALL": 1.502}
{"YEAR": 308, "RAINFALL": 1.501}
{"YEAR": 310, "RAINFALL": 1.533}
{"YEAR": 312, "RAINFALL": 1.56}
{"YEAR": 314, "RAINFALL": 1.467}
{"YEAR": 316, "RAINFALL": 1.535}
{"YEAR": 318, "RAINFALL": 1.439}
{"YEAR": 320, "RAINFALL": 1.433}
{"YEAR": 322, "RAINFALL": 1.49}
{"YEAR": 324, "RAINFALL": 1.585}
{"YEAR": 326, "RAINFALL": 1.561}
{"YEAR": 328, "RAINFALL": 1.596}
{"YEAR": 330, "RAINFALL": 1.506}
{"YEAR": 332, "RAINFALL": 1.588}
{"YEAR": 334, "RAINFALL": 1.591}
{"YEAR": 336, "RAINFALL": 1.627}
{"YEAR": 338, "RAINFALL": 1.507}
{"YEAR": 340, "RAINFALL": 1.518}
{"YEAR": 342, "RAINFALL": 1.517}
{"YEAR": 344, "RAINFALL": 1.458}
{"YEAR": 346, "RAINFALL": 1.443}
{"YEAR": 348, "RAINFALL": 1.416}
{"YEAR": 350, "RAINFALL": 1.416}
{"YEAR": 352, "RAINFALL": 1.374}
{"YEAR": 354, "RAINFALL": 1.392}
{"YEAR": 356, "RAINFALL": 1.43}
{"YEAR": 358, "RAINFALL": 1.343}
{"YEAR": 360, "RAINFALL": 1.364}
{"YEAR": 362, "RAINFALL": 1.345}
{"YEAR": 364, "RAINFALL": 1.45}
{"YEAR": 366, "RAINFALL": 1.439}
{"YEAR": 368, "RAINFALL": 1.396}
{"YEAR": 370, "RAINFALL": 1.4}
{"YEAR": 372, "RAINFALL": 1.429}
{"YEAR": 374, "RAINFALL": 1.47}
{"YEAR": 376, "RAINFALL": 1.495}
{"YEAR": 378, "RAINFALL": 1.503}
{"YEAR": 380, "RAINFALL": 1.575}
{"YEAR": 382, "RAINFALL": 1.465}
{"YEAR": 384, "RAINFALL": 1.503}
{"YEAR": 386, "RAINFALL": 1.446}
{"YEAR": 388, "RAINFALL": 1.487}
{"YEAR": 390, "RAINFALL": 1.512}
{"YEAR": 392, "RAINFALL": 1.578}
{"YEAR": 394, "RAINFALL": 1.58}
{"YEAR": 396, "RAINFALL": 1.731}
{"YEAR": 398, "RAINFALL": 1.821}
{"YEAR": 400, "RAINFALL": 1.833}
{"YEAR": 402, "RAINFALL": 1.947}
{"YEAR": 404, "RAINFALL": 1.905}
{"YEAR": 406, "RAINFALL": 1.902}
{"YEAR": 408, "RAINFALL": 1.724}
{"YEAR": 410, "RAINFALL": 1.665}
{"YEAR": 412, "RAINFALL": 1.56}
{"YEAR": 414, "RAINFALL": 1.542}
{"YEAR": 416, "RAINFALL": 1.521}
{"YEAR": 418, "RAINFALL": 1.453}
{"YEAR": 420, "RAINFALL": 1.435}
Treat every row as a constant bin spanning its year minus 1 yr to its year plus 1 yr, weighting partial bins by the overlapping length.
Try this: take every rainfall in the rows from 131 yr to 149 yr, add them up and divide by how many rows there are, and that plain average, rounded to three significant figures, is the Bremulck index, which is 1.46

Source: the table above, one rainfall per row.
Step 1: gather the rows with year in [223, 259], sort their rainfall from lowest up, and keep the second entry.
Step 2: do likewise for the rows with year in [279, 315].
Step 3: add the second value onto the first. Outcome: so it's 2.85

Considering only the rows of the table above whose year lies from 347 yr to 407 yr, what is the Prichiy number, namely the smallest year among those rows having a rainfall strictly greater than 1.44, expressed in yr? 364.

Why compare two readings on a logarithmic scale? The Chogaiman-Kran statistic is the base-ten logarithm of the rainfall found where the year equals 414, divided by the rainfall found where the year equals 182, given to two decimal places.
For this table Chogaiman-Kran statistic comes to 0.08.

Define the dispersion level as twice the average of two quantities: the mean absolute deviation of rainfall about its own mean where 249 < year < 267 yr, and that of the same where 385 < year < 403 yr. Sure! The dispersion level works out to 0.196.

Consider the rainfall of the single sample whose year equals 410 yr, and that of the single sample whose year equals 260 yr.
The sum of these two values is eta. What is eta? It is 3.09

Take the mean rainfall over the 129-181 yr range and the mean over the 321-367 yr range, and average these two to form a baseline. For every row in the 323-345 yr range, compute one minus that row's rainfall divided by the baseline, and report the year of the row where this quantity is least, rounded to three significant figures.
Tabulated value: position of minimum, 336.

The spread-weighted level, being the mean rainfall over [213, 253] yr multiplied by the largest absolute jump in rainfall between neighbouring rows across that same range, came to 0.130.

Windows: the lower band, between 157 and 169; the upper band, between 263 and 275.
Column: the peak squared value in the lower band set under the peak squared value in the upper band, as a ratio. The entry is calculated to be 1.2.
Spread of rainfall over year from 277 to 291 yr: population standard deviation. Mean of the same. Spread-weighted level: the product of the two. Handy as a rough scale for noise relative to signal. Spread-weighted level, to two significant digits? 0.075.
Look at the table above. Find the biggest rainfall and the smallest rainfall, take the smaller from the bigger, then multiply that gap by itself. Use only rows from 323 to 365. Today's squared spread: 0.081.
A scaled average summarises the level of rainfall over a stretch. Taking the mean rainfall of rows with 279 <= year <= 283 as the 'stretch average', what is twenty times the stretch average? 30.9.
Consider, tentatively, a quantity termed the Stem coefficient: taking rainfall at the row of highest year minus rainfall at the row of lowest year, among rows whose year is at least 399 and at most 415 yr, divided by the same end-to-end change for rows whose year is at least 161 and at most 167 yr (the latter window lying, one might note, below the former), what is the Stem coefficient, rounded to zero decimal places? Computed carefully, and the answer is -7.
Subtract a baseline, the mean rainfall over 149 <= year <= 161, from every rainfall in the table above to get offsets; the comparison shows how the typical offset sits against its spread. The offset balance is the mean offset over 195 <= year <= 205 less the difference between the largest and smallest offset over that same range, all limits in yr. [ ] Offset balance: -0.09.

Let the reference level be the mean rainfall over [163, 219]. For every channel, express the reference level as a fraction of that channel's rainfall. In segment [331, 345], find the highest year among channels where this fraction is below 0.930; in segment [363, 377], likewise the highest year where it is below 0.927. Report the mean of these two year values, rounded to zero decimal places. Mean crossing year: 360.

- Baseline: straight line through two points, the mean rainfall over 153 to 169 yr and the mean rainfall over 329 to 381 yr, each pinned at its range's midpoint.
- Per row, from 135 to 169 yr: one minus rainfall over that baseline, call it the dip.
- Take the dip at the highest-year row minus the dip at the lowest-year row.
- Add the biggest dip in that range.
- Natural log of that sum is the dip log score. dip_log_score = -1.7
